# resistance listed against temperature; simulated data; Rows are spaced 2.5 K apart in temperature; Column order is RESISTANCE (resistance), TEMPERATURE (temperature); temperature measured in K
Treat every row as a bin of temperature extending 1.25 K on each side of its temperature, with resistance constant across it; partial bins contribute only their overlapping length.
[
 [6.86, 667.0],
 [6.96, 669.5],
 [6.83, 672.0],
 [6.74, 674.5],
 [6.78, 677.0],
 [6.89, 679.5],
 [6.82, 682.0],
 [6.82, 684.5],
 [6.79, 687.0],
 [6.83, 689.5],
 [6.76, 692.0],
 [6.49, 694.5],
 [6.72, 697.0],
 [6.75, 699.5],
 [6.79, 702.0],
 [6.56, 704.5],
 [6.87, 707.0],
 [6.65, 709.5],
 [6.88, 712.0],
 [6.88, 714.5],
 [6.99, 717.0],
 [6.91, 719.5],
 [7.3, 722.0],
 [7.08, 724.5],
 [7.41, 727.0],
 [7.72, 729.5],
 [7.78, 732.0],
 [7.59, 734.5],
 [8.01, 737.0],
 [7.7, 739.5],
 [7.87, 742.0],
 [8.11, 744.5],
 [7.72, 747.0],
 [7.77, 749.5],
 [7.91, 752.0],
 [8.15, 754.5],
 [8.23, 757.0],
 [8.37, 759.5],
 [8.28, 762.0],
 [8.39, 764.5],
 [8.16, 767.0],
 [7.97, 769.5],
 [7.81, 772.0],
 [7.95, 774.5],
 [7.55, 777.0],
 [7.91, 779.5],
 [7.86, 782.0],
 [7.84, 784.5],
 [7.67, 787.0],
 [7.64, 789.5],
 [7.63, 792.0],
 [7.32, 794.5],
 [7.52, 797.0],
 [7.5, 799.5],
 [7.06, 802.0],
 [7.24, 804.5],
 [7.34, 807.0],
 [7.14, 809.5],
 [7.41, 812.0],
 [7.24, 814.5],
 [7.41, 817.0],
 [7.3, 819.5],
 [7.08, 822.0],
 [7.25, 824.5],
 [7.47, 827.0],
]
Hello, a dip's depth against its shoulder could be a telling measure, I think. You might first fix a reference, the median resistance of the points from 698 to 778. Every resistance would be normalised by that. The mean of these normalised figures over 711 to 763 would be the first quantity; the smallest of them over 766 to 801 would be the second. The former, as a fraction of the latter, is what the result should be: 1.05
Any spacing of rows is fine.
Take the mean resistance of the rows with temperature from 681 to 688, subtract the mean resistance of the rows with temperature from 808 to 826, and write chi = -0.5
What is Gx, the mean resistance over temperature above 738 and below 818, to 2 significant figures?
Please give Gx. 7.7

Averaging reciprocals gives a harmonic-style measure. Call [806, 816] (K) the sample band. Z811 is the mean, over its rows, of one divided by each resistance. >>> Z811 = 0.137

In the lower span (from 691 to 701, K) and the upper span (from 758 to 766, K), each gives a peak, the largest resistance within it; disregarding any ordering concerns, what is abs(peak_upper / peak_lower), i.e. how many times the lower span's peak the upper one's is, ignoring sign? 1.24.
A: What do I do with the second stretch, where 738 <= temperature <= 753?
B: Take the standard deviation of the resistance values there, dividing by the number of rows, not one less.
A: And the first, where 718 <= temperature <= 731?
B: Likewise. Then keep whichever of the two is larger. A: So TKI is 0.278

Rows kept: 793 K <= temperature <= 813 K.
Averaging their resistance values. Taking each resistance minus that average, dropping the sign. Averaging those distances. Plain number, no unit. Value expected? 0.13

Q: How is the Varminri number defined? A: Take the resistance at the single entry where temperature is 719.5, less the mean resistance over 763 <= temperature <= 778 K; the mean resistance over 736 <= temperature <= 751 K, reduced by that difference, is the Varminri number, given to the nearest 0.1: 8.9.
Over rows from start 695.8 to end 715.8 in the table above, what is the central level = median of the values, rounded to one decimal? 6.8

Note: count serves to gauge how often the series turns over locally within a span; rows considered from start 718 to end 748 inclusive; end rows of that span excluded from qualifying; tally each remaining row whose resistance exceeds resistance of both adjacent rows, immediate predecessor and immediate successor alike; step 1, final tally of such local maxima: 4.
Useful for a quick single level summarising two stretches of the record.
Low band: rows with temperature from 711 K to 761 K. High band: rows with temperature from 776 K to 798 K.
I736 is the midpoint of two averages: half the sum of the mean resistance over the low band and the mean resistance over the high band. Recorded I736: 7.6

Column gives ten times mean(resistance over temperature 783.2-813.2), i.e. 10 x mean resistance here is 74.4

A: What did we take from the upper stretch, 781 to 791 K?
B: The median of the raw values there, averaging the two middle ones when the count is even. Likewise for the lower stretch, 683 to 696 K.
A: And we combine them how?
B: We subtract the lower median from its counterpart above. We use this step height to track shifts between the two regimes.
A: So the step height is 1.0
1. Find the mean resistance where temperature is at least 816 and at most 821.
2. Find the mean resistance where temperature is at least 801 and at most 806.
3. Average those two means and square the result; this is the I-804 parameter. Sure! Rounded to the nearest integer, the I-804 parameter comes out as 53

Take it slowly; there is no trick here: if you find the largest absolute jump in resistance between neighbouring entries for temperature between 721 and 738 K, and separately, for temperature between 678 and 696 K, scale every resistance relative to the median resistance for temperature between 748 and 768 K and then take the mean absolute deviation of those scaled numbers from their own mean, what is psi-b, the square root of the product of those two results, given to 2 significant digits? 0.065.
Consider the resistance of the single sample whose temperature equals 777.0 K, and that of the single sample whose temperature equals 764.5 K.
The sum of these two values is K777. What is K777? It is 15.9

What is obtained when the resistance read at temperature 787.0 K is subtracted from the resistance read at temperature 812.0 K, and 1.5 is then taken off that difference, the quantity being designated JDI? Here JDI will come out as -1.8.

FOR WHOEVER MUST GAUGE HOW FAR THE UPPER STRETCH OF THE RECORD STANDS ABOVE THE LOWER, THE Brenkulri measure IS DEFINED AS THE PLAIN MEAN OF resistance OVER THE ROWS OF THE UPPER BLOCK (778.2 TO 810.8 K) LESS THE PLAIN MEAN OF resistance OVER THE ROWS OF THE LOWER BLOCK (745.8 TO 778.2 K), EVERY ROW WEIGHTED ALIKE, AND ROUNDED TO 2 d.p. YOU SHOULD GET -0.51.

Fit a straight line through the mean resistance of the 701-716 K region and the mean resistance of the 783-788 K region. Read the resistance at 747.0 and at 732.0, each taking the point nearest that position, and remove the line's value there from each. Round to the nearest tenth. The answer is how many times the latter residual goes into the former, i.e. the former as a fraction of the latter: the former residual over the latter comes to 0.6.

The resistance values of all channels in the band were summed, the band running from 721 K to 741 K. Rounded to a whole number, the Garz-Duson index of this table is 61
